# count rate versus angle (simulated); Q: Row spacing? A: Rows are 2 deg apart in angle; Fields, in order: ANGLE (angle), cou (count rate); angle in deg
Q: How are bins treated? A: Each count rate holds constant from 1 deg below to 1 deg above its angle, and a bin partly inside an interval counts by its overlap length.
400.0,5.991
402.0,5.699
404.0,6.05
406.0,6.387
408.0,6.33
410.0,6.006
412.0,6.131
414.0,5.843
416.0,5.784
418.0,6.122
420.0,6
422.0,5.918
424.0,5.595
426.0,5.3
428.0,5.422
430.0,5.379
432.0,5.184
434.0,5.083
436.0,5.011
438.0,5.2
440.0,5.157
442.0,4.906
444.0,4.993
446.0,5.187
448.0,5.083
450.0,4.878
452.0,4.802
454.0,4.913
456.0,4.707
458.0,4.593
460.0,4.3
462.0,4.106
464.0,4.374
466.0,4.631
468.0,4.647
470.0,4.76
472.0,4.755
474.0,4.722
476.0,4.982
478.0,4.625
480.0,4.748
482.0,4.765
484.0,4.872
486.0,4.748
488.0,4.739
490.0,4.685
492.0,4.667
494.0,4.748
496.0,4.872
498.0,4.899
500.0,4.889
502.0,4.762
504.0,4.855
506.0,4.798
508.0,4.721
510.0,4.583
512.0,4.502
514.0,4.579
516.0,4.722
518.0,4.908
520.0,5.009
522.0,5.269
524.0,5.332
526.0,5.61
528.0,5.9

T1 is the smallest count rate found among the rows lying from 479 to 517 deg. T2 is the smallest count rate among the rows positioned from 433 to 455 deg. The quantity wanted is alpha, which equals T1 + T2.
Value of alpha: 9.30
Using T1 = 4.502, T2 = 4.802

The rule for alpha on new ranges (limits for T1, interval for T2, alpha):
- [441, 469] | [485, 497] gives 8.77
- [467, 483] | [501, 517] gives 9.13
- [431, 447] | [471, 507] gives 9.53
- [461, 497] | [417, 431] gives 9.41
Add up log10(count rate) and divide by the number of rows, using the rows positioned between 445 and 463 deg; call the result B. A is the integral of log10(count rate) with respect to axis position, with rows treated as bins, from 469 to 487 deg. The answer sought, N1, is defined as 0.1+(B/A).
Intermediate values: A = 12.2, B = 0.674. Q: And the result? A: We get 0.1551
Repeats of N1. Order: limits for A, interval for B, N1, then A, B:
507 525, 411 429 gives 0.1618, 12.3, 0.762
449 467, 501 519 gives 0.1566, 11.9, 0.673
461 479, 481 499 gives 0.1568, 12.0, 0.679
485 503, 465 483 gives 0.1552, 12.2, 0.675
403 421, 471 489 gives 0.1481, 14.1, 0.679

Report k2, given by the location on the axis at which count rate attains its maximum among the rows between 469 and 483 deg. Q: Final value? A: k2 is 476.0 deg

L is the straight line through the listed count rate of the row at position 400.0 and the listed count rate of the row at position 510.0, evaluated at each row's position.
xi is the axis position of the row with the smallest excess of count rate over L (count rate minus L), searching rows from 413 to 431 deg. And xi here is 426.0 deg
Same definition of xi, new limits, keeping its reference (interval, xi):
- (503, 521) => 512.0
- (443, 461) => 460.0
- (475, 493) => 478.0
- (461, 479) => 462.0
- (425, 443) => 442.0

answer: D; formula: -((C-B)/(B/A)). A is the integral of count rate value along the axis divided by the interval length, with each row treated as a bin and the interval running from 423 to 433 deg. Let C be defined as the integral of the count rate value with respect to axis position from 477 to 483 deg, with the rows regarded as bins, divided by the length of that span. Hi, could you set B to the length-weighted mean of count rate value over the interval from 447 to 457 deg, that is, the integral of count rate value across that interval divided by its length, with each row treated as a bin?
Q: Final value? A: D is 0.2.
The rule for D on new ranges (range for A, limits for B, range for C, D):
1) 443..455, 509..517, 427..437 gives -0.7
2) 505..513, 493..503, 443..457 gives -0.1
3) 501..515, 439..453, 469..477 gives 0.2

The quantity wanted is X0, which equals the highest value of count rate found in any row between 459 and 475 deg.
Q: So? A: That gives 4.76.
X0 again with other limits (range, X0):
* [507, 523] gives 5.269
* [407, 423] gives 6.33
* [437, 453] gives 5.2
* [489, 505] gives 4.899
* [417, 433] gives 6.122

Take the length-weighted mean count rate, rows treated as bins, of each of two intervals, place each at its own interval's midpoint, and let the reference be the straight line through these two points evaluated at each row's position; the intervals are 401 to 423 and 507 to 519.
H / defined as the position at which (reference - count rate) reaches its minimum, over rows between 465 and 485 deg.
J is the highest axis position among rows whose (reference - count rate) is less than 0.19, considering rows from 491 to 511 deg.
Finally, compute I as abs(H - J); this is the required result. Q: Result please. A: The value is 34 deg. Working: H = 476.0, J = 510.0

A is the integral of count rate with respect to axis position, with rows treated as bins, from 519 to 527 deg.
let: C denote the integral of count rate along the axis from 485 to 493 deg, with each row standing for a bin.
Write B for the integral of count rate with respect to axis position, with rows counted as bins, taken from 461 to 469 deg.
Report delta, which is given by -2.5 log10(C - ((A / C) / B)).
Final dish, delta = -3.94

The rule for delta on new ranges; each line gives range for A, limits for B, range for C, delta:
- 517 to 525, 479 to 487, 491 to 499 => -3.96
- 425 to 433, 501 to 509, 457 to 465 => -3.85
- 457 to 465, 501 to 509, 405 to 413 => -4.24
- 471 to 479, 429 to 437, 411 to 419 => -4.20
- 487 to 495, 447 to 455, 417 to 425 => -4.19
